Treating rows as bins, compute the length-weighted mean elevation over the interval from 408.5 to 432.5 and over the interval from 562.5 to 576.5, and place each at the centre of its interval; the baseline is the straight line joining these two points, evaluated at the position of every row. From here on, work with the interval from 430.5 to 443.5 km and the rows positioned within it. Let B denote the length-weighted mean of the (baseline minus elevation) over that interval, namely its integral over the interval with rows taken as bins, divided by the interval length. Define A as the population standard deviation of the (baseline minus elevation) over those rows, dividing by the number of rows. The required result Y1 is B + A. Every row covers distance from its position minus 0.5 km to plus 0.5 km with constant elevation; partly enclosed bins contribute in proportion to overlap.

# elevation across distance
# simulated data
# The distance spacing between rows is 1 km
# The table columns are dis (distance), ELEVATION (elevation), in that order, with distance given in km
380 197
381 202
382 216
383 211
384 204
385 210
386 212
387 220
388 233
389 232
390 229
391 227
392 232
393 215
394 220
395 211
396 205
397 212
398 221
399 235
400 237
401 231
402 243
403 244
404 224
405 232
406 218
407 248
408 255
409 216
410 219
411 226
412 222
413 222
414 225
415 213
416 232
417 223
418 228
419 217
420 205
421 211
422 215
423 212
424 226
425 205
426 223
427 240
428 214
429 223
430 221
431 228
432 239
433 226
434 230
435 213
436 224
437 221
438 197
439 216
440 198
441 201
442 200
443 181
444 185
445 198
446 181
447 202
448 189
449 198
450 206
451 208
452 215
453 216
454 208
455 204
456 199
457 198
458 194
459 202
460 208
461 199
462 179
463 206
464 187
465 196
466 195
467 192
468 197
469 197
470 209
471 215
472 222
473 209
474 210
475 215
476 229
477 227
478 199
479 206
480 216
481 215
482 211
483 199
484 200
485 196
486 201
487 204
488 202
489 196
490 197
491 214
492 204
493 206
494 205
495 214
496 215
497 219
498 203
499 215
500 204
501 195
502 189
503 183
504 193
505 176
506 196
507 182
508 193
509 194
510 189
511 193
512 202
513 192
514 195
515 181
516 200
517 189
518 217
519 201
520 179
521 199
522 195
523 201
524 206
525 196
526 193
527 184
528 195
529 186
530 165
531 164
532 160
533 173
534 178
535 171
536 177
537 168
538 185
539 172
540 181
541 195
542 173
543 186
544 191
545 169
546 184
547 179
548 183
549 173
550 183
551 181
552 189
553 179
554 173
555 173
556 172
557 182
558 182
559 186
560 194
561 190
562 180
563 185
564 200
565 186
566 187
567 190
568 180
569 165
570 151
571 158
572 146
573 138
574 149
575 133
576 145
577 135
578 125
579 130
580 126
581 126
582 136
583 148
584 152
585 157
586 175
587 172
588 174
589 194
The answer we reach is 16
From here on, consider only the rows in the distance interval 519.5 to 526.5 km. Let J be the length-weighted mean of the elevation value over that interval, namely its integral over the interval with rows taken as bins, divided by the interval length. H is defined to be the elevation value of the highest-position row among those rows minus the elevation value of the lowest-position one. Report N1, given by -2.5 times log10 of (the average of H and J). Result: -5.05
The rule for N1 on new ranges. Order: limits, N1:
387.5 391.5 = -5.12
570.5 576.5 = -4.55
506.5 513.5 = -5.01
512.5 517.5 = -4.94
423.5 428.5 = -5.05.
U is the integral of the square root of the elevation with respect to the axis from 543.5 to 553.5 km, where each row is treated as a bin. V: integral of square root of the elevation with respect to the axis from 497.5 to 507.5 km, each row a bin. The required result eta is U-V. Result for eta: -5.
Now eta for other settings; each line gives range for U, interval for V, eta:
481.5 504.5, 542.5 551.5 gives 206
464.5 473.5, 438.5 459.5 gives -168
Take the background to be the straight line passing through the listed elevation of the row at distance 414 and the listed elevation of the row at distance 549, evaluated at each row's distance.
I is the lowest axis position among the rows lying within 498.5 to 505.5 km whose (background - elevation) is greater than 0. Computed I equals 502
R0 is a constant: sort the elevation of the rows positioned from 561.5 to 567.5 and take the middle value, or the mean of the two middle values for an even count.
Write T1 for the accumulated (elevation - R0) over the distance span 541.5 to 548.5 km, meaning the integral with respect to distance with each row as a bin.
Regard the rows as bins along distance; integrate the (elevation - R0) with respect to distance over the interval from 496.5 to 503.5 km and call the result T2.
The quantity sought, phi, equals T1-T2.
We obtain -143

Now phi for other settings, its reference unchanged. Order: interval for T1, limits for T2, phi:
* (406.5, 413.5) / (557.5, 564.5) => 291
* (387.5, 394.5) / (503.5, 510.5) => 265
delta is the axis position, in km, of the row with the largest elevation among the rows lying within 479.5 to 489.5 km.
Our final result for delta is 480 km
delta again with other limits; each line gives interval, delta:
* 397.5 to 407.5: 407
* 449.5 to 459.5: 453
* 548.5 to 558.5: 552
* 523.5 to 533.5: 524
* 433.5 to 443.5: 434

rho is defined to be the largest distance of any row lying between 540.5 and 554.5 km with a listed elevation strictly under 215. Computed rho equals 554 km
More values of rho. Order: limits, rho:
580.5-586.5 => 586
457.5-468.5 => 468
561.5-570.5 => 570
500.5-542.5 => 542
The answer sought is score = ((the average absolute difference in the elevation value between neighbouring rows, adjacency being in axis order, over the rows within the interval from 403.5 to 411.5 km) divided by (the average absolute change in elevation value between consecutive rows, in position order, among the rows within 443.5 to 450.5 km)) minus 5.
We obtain -3.86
